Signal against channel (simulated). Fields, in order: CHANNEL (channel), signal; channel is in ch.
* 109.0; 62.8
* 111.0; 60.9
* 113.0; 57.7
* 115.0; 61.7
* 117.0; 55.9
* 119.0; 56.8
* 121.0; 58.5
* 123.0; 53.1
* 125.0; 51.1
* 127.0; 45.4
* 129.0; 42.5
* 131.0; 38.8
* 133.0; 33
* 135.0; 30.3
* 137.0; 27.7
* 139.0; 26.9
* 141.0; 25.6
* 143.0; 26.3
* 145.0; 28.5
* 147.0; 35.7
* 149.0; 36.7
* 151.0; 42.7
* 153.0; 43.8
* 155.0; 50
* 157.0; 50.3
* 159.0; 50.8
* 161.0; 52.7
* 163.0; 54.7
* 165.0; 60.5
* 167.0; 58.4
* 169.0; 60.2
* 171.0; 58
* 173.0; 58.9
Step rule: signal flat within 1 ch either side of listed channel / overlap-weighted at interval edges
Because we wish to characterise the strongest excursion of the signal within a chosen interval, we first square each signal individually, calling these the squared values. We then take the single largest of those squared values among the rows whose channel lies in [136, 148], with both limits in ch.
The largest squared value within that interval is 1274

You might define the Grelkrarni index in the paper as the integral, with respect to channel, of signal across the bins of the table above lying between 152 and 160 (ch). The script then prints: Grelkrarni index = 390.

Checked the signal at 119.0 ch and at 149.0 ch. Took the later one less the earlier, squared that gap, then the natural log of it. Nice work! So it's 6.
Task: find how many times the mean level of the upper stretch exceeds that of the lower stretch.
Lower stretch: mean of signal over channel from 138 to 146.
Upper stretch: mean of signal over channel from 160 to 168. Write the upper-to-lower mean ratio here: 2.1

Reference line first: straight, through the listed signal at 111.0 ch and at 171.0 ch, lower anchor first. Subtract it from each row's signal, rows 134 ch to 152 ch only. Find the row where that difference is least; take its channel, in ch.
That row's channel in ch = 141.0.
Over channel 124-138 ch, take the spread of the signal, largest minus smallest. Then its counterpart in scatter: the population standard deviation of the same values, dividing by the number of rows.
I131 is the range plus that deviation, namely 31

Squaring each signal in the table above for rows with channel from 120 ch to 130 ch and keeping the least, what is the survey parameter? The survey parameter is 1806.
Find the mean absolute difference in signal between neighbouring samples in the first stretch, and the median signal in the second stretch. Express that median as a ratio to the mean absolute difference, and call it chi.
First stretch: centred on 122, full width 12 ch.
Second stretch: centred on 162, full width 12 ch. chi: 17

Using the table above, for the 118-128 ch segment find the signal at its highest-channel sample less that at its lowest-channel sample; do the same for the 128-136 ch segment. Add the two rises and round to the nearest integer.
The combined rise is -24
